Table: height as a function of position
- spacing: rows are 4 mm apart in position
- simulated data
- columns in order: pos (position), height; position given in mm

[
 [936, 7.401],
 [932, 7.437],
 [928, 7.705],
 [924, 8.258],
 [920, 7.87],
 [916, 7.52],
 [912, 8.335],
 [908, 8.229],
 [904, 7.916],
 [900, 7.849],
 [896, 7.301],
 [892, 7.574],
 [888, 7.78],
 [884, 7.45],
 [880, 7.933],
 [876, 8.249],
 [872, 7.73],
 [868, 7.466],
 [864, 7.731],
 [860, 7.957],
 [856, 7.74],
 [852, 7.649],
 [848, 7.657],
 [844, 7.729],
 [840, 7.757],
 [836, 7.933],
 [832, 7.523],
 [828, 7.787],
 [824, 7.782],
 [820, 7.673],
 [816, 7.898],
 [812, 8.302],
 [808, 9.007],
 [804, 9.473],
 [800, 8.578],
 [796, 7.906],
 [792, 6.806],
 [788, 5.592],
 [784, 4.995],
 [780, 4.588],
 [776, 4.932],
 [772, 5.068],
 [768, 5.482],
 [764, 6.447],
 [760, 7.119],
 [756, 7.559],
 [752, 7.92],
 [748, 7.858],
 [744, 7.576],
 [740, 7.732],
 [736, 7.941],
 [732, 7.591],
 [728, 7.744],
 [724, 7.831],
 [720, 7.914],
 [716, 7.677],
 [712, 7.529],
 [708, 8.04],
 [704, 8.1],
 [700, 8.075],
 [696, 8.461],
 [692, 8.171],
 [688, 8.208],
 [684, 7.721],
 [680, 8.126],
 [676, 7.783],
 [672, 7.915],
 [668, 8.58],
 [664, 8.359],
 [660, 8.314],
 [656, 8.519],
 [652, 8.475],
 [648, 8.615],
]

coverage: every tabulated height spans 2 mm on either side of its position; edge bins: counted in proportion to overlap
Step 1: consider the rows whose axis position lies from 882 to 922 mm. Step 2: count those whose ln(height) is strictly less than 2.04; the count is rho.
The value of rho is 4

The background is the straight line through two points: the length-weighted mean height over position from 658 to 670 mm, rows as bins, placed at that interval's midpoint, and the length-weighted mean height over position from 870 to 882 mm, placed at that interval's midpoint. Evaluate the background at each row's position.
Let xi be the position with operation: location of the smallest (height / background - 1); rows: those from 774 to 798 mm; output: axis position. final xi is 780 mm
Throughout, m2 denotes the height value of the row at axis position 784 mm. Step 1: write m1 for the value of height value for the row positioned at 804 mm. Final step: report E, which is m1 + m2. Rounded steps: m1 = 9.473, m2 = 4.995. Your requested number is 14.5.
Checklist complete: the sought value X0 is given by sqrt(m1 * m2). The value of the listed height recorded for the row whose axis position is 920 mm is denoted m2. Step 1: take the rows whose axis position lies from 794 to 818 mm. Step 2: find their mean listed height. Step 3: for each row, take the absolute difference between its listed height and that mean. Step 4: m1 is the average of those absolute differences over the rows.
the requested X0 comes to 2.0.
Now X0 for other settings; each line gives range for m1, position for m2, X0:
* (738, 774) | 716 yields 2.6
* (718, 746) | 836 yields 1.0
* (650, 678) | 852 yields 1.4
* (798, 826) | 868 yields 2.0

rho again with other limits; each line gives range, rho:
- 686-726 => 2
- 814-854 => 4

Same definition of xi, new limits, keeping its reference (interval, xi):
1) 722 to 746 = 732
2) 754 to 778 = 776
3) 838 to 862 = 848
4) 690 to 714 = 712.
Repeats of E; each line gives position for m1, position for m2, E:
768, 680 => 13.6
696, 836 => 16.4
